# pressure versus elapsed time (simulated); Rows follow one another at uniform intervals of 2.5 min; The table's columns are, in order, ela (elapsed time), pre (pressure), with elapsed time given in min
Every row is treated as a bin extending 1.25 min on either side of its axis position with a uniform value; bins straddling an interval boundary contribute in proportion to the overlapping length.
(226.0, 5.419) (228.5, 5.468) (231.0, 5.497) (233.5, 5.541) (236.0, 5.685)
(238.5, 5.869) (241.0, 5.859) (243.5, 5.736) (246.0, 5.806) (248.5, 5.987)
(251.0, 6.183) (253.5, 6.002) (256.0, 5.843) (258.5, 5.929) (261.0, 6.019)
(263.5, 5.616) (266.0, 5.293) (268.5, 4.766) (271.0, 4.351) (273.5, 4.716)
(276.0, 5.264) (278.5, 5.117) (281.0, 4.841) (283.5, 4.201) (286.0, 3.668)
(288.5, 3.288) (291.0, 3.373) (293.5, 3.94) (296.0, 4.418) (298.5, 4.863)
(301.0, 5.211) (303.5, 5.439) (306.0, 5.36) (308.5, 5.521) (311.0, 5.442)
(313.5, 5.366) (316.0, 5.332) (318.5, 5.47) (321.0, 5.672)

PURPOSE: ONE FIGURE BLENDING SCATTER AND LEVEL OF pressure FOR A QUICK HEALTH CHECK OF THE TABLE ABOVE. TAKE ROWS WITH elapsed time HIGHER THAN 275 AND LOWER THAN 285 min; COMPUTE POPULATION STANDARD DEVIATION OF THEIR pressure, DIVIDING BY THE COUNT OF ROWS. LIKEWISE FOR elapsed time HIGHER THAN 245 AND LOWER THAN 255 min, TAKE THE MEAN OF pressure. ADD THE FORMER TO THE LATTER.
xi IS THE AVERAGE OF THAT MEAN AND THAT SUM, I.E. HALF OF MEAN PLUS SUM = 6.2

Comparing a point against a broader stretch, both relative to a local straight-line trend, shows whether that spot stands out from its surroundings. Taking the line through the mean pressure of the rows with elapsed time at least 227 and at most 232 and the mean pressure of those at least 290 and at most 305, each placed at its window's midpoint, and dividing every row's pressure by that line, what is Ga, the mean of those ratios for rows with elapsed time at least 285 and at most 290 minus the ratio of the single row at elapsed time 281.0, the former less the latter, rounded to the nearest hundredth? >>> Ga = -0.27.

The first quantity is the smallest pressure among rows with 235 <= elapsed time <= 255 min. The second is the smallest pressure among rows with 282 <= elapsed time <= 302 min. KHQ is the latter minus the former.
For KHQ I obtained -2.4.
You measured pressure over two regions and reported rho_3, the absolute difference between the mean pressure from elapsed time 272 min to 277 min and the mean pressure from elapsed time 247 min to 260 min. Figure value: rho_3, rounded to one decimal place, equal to 1.0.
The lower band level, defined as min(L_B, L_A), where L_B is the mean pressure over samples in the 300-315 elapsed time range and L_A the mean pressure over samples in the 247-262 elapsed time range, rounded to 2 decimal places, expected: 5.39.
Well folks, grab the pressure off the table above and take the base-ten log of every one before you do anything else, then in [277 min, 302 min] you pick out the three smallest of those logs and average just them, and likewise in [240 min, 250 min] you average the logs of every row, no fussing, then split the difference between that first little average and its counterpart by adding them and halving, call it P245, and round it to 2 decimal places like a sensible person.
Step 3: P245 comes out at 0.65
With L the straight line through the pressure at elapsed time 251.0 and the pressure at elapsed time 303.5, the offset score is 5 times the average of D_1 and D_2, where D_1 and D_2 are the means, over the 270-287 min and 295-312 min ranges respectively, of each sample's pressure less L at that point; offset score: -3.6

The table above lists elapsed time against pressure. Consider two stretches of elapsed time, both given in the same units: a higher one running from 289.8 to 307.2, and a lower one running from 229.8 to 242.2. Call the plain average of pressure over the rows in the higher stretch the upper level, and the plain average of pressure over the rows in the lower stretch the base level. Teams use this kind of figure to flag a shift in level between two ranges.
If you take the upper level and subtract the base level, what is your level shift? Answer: -1.0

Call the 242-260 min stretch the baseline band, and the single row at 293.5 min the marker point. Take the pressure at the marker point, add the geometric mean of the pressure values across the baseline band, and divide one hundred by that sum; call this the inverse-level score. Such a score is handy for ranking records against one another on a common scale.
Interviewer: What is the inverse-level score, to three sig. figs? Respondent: 10.1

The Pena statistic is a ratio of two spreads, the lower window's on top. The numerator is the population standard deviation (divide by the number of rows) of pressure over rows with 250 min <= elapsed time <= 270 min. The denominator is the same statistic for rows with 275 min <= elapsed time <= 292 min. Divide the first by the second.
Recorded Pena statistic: 0.6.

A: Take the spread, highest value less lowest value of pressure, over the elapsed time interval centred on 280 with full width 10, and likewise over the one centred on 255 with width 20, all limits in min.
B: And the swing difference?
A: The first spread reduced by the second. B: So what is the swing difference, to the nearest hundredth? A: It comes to 0.50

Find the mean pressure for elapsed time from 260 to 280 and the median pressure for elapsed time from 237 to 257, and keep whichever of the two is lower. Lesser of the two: 5.1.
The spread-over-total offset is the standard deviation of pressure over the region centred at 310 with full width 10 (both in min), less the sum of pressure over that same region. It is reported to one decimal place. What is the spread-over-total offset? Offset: -21.6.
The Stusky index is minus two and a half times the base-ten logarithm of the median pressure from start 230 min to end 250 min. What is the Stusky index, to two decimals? -1.90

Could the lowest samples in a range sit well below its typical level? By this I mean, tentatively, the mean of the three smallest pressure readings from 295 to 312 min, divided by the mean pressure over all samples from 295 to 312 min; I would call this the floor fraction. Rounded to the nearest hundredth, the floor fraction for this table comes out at 0.93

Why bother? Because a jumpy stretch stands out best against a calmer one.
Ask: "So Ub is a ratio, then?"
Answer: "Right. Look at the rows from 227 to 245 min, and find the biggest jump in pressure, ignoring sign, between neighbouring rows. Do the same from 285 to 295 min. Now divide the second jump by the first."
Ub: 3.1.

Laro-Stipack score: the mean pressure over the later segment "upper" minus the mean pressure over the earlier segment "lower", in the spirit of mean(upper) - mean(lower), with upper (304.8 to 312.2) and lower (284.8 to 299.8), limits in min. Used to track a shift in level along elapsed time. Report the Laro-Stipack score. 1.5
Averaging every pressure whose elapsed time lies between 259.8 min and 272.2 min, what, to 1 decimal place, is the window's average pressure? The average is 5.2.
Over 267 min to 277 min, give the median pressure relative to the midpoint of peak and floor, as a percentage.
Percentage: 98.6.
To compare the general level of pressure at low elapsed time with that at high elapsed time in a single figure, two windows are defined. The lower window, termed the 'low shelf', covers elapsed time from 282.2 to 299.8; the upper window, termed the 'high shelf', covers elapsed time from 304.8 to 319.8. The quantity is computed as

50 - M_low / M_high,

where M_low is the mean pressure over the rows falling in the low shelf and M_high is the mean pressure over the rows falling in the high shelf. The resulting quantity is 49.3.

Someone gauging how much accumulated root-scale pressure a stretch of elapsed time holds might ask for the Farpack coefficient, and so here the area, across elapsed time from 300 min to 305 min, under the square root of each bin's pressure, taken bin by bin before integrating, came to 11.5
